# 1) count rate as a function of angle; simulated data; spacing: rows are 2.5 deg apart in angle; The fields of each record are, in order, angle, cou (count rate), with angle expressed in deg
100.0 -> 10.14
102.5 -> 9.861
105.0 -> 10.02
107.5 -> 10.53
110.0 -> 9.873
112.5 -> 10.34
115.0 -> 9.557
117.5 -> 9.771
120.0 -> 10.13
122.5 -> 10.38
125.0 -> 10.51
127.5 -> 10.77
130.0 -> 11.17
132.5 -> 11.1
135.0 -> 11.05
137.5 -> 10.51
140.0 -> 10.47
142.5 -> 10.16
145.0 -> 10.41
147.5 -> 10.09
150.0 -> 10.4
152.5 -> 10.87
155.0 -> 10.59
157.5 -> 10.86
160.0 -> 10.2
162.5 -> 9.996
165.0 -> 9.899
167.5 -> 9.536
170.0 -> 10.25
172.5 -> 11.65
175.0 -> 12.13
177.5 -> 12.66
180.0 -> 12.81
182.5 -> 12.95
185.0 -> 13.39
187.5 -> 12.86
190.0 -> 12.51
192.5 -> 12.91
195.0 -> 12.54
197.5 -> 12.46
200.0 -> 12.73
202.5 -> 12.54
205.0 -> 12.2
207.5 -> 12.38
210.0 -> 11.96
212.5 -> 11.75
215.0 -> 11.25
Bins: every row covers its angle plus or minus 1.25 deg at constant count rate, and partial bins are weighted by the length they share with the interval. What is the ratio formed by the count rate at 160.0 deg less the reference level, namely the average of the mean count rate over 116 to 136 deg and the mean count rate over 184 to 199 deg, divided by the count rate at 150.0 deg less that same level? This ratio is 1.2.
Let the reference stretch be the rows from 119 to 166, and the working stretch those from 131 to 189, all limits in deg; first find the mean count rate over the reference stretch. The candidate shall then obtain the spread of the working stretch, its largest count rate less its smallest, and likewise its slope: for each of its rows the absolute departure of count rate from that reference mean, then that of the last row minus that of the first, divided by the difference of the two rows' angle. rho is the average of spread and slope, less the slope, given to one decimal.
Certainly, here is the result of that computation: 1.9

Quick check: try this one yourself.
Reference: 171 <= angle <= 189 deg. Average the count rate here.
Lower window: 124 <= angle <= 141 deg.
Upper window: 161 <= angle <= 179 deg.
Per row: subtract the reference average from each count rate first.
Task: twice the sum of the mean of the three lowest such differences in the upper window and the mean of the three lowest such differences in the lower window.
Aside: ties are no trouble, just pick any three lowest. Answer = -10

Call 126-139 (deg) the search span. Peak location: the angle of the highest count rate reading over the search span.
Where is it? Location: 130.0 deg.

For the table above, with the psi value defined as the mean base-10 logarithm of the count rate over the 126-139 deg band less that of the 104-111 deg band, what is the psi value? 0.03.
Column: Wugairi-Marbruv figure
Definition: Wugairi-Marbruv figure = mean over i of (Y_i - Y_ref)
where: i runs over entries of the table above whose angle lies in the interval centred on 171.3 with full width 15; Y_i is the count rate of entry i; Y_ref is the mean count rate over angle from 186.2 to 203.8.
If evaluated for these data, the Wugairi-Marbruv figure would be -1.6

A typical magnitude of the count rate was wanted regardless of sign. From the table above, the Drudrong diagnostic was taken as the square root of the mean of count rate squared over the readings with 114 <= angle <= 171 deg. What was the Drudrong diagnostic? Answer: 10.39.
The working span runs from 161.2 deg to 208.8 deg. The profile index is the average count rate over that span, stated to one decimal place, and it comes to 12.0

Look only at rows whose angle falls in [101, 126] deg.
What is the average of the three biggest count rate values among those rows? 10.5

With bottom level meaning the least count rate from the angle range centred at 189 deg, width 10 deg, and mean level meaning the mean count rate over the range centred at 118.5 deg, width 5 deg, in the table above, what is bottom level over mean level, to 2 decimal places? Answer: 1.26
